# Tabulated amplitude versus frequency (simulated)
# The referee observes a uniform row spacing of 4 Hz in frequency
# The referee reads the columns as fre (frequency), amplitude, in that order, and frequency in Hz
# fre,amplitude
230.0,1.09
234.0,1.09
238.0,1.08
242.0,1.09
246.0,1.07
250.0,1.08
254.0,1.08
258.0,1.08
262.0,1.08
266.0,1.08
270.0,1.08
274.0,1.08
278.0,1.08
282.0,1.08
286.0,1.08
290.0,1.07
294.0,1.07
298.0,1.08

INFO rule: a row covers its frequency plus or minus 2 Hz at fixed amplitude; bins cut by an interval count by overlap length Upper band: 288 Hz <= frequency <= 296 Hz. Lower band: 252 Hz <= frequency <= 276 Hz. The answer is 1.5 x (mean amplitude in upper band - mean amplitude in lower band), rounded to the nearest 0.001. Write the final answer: -0.015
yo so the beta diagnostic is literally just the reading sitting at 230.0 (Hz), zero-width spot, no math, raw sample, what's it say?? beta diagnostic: 1.09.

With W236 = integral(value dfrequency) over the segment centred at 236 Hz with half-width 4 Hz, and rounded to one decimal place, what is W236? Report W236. 8.7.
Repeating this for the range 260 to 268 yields 8.6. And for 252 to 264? 13.0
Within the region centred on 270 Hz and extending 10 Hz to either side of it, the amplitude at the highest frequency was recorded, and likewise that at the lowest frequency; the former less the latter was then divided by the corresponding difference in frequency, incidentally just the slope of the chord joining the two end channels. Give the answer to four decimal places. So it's 0.0000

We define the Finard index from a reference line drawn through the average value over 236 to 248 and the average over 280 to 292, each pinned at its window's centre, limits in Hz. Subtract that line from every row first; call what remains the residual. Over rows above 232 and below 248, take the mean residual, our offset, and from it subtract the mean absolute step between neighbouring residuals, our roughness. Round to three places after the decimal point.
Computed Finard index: -0.011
